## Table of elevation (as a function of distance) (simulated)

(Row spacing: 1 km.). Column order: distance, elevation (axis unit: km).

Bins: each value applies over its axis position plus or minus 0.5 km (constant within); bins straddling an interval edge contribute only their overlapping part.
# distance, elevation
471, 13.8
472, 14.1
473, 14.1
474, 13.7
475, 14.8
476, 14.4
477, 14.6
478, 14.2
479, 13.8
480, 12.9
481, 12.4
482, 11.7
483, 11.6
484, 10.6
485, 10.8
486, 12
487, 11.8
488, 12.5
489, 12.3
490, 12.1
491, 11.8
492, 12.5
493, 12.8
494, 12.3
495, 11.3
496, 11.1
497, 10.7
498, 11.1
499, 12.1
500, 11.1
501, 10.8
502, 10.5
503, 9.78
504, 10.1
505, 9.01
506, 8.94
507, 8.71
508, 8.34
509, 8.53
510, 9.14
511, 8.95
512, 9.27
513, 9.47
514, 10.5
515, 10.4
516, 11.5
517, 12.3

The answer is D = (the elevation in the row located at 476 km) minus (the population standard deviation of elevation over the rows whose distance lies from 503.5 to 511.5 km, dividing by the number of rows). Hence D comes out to 14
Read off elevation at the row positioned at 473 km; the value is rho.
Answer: 14.1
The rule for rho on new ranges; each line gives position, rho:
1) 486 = 12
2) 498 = 11.1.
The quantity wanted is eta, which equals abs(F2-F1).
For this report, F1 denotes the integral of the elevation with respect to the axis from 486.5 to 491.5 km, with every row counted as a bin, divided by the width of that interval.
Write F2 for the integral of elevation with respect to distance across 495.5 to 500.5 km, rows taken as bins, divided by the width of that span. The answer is 0.9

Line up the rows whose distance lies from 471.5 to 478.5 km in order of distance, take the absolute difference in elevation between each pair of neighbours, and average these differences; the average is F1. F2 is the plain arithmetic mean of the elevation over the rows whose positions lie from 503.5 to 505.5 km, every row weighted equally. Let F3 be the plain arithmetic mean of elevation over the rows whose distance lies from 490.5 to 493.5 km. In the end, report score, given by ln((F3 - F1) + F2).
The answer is 3.07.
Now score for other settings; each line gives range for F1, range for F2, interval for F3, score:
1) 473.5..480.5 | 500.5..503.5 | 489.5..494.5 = 3.10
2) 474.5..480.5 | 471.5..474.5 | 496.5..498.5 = 3.19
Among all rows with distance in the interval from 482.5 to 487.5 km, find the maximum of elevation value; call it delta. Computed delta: 12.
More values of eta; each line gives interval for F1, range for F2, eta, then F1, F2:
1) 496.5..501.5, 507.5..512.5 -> 2.3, 11.2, 8.8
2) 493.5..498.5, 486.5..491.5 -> 0.8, 11.3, 12.1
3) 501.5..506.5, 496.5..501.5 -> 1.5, 9.7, 11.2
